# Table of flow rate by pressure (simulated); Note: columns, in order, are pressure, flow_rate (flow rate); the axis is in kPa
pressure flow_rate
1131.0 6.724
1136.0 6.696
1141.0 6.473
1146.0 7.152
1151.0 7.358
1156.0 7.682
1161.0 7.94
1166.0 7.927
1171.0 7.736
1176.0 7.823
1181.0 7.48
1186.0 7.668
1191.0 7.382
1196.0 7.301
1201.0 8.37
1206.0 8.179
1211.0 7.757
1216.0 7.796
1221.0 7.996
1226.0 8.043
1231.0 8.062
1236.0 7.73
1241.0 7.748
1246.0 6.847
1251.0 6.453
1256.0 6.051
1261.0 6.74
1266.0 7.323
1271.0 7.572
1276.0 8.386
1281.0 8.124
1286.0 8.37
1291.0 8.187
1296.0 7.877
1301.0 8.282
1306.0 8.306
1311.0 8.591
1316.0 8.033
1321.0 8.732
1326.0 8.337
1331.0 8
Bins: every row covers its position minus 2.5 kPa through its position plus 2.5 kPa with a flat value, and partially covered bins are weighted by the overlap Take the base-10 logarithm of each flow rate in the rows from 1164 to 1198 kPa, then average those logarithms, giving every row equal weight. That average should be 0.882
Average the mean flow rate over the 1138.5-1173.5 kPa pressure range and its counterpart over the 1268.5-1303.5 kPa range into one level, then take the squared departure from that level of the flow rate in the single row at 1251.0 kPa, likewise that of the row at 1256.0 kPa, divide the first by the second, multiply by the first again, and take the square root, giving 1.03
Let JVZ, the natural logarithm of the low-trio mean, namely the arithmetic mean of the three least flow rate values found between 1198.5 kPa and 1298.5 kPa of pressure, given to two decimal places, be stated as 1.86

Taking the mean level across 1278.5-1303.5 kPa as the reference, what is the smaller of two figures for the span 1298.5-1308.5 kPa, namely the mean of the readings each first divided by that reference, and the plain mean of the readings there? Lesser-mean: 1.02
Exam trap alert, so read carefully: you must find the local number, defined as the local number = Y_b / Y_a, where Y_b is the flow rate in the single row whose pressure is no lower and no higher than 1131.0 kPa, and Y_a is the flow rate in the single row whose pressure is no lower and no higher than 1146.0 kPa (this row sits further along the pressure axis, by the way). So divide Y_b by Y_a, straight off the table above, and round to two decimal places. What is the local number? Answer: 0.94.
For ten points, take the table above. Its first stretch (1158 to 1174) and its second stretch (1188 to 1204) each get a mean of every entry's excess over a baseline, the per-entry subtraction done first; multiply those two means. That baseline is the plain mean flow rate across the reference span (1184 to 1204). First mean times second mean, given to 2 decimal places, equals 0.00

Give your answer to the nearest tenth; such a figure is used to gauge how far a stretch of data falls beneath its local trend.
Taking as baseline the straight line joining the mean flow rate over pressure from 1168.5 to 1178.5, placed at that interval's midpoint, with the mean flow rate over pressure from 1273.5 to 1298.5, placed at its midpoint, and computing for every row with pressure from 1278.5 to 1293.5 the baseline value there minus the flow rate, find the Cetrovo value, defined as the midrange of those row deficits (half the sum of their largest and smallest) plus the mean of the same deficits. -0.1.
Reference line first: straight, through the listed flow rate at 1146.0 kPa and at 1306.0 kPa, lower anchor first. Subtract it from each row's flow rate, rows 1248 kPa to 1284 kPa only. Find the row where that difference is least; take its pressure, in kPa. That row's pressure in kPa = 1256.0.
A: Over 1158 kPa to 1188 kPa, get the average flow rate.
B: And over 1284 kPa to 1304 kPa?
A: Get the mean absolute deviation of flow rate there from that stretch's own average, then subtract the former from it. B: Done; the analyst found -7.61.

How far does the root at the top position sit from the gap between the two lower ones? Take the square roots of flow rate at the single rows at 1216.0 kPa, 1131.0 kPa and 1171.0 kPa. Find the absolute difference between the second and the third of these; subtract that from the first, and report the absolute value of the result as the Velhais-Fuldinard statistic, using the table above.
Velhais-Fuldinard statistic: 2.60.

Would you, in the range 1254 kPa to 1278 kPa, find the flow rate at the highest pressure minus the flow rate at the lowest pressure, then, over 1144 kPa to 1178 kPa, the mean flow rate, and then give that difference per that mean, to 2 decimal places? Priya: 0.30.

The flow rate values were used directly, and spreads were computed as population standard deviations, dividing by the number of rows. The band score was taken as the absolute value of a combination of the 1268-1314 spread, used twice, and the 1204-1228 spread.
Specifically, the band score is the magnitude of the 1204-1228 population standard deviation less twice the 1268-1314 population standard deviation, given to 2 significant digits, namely 0.42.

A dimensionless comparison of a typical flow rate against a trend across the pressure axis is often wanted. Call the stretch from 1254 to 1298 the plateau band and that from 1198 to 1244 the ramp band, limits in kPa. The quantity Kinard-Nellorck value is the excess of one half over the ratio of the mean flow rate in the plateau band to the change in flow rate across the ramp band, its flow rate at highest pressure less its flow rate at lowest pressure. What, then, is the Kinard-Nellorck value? 13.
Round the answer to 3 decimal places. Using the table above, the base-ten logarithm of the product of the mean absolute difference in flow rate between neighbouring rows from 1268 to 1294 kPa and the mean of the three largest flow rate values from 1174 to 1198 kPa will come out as 0.460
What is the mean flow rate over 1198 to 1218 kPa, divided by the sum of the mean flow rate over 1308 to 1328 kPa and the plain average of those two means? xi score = 0.48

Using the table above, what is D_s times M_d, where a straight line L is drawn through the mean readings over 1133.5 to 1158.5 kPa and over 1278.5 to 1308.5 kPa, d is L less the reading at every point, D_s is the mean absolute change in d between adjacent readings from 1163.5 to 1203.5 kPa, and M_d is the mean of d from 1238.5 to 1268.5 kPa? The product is 0.34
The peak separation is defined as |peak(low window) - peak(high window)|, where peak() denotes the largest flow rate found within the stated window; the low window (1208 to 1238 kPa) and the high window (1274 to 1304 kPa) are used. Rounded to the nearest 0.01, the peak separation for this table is 0.32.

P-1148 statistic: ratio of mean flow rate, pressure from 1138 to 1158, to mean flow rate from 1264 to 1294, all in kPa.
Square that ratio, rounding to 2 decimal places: 0.80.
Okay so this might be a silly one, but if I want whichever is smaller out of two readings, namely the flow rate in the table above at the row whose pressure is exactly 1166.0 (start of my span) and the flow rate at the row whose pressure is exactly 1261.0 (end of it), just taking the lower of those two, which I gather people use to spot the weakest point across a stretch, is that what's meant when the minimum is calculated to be 6.74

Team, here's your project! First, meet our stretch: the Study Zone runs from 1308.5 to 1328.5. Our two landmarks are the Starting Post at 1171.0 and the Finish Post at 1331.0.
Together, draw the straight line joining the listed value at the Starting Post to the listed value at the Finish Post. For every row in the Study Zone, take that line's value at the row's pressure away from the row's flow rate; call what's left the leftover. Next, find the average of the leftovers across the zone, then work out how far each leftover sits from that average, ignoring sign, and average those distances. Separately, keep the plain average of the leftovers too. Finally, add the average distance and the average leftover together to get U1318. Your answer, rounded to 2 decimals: 0.69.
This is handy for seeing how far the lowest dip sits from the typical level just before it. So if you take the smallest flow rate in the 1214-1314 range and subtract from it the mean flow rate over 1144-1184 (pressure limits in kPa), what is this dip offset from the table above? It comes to -1.6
